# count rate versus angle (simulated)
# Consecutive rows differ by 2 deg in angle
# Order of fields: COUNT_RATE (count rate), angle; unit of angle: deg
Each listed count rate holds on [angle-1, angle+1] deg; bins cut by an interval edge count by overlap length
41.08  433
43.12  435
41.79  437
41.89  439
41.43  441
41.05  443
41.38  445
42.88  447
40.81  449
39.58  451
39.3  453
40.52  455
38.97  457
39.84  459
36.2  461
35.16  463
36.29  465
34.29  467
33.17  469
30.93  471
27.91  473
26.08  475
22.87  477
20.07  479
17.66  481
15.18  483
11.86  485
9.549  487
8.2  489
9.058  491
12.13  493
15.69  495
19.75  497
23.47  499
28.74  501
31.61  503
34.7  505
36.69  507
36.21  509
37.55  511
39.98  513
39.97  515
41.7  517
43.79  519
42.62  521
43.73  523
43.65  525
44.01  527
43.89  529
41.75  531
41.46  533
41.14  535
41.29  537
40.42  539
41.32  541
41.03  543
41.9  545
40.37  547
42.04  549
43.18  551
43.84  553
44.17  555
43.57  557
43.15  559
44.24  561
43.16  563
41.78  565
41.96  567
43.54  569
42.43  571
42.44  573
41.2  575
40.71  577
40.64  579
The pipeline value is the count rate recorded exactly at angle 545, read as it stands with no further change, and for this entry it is 41.9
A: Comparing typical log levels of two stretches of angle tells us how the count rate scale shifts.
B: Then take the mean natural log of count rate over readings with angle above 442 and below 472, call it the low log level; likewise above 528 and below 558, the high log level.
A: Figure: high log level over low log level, 1.03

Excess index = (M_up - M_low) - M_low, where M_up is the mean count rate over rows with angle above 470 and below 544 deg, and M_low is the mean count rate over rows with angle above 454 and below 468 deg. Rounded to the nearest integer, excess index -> -44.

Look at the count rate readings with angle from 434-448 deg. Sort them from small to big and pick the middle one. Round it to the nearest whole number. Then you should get 42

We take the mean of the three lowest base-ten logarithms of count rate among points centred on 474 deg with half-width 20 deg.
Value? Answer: 0.95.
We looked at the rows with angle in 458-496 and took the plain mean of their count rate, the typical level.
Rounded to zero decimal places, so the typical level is 23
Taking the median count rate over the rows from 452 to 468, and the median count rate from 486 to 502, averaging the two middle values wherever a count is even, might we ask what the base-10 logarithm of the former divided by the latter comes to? 0.43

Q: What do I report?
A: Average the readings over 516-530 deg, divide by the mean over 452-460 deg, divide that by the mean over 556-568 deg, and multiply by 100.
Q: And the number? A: 2.5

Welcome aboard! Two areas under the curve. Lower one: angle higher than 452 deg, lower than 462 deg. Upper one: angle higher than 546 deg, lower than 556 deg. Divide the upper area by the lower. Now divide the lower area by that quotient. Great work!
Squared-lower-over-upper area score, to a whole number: 355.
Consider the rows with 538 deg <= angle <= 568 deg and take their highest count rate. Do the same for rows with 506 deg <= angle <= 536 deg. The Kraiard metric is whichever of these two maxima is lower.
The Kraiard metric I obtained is 44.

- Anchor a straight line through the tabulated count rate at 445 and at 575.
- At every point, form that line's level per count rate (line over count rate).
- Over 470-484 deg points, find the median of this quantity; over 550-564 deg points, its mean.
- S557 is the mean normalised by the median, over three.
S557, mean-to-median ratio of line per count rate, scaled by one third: 0.17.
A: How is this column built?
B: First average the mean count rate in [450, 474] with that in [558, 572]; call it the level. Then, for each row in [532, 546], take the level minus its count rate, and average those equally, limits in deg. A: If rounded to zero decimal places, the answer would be -2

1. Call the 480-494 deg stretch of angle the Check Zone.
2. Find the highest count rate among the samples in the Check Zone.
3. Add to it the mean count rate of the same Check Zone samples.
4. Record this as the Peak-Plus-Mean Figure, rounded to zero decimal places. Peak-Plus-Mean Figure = 30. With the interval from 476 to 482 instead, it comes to 43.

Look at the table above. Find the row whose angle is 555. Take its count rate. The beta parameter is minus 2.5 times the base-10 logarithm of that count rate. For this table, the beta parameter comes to -4.11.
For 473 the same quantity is -3.61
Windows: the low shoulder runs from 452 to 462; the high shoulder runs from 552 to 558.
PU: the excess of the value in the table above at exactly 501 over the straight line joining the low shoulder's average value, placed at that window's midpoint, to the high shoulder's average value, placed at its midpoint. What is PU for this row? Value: -12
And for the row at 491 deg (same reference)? -32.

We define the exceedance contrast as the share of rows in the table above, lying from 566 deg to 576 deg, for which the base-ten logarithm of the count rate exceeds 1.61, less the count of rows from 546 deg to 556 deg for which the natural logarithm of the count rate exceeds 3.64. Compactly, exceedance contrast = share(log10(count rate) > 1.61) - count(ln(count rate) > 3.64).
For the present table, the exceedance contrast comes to -4.0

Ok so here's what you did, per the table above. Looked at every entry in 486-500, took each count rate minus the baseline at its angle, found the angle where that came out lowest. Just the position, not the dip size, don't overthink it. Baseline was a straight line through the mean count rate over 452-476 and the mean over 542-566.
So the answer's 489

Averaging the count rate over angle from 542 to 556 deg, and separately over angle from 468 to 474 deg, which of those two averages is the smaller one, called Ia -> 31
